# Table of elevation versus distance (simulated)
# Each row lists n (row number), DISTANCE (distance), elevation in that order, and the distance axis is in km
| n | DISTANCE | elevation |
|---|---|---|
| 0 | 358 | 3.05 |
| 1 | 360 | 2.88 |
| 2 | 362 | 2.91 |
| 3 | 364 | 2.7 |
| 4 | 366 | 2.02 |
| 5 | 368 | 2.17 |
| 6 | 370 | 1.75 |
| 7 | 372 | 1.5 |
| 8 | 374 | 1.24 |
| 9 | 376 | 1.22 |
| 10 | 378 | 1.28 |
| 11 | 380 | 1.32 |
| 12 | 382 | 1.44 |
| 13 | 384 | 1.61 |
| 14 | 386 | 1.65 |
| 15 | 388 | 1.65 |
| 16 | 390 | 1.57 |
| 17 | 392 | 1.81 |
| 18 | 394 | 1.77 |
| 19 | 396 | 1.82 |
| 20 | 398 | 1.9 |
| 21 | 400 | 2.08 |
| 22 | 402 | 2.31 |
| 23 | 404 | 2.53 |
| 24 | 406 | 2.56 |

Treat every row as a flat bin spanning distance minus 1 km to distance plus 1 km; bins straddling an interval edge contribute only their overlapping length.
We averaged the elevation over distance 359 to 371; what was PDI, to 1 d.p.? 2.4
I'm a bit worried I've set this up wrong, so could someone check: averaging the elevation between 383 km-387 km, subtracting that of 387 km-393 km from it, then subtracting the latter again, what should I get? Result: -1.7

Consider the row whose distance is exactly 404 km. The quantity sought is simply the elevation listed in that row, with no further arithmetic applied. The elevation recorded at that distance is 2.53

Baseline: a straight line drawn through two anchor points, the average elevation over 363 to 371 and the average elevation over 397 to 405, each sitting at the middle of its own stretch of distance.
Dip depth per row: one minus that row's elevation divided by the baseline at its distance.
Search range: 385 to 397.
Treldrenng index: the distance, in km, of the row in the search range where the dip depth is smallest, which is 396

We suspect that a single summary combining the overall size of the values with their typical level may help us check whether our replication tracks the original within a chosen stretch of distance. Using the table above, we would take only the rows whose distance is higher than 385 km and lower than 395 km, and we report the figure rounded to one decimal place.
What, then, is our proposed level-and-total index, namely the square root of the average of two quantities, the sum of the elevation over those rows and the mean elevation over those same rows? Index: 2.3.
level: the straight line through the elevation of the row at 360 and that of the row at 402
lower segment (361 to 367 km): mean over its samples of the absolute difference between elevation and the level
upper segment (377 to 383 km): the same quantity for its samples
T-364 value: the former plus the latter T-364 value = 1.6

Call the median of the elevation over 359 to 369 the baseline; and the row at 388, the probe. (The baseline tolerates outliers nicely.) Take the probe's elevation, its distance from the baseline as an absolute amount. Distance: 1.05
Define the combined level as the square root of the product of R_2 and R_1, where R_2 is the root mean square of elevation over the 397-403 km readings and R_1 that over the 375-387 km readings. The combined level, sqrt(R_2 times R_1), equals 1.73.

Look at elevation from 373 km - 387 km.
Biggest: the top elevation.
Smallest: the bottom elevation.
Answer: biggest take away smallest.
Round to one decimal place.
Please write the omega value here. 0.4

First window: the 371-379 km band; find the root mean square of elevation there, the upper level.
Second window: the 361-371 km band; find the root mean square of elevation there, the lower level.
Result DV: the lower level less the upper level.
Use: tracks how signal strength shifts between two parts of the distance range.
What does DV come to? 1.0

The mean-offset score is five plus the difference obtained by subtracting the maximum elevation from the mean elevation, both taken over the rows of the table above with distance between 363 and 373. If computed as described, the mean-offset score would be 4.33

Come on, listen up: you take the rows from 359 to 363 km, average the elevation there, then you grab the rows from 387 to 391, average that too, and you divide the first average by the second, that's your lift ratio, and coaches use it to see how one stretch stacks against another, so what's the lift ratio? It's 1.8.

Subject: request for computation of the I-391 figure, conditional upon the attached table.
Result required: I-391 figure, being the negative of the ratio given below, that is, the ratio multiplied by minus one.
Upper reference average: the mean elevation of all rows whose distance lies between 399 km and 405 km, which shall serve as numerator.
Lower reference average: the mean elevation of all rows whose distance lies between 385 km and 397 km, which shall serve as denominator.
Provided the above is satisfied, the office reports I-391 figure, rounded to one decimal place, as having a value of -1.3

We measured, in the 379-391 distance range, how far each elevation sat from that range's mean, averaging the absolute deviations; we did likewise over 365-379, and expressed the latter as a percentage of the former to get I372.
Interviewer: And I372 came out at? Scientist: 308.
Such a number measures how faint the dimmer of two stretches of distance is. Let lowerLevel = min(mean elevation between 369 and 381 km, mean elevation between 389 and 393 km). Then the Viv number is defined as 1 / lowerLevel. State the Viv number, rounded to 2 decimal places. 0.72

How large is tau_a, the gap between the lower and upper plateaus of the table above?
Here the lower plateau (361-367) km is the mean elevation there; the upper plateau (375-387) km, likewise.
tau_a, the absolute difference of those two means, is 1.1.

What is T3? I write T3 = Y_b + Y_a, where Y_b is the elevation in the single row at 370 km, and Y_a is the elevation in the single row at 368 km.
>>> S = 3.9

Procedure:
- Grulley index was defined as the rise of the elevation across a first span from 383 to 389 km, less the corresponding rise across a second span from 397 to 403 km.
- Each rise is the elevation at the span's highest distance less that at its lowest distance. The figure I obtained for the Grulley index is -0.4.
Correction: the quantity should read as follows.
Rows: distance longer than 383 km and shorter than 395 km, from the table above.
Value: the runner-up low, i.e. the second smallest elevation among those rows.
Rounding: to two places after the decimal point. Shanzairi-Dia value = 1.61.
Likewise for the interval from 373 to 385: 1.24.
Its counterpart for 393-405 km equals 1.82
